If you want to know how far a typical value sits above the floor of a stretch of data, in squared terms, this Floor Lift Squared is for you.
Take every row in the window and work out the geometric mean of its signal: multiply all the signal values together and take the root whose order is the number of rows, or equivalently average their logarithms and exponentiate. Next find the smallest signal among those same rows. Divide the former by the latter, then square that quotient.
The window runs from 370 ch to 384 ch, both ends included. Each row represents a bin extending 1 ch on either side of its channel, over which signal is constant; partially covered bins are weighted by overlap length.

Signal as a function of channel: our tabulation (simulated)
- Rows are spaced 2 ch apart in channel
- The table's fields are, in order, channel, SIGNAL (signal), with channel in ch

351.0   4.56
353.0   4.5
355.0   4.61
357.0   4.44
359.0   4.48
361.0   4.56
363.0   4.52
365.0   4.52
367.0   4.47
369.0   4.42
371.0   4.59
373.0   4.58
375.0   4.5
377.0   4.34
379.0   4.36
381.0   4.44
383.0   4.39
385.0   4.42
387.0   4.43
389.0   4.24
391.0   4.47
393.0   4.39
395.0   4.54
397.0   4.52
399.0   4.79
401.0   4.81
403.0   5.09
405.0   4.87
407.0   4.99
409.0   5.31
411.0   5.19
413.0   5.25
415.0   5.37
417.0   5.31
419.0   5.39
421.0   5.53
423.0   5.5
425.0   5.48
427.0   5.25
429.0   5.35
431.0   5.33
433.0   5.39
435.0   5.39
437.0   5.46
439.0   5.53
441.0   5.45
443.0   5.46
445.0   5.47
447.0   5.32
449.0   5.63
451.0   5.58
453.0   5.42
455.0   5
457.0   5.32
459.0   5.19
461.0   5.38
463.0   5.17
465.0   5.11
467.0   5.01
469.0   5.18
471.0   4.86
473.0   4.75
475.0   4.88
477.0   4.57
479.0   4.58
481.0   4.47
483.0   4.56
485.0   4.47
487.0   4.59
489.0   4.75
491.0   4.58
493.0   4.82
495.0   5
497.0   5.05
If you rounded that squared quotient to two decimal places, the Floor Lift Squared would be 1.05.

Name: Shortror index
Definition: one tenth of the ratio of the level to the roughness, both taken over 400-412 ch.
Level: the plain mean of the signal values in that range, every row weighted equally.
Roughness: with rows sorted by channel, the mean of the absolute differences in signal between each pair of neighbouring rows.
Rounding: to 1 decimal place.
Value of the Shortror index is 2.4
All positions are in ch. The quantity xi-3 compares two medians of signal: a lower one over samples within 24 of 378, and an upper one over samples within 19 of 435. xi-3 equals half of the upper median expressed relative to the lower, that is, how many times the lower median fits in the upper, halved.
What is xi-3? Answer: 0.609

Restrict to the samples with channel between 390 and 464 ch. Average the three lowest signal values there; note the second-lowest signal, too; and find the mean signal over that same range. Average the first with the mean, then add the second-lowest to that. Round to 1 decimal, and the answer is 9.3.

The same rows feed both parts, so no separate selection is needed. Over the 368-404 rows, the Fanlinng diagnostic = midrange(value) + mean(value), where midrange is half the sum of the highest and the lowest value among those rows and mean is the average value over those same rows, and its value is 9.2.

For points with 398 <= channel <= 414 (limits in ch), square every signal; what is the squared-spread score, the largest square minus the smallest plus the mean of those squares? 31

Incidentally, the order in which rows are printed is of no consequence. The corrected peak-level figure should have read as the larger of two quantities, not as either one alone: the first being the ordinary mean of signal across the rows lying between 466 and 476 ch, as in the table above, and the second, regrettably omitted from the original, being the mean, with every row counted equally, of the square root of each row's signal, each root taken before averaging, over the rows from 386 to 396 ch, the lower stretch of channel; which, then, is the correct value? 4.9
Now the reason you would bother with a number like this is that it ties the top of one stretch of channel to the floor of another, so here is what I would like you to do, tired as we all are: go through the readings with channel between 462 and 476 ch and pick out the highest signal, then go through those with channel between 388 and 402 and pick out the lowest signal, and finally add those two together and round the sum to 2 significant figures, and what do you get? 9.4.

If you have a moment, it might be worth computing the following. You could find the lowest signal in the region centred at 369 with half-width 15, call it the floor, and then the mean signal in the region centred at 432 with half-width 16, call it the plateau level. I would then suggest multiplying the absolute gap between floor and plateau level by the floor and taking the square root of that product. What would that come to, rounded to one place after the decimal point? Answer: 2.2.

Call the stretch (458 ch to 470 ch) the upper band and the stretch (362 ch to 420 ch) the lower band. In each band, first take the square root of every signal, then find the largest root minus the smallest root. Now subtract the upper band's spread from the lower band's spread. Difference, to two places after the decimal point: 0.18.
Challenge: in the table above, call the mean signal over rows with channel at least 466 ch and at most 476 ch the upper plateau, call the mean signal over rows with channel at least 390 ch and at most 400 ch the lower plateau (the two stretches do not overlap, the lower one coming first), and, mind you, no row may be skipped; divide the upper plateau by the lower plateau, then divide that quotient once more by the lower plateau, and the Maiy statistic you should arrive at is 0.24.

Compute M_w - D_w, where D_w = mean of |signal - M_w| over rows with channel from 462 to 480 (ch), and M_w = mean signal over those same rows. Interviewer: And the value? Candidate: 4.71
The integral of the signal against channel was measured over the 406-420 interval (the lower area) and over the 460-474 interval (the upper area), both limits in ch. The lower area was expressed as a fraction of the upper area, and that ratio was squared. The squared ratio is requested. 1.1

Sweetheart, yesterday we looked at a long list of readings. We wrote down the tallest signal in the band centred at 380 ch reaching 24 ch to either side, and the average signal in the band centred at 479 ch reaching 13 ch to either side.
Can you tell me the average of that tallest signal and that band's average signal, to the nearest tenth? 4.9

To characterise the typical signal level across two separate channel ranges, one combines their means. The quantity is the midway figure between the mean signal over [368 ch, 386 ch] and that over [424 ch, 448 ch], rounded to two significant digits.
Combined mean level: 4.9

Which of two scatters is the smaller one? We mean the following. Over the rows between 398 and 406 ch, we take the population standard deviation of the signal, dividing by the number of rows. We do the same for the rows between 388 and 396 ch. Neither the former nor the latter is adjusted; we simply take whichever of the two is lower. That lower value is 0.11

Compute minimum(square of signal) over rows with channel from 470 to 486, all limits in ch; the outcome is 20.0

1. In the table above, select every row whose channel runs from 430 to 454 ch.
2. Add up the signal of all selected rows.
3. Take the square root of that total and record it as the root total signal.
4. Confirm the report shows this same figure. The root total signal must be 8.09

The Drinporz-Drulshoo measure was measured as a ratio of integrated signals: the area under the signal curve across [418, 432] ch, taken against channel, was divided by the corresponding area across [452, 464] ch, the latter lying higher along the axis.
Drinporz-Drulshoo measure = 1.2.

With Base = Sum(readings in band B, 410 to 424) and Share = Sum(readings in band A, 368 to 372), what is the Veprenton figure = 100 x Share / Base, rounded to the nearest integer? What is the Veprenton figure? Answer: 24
